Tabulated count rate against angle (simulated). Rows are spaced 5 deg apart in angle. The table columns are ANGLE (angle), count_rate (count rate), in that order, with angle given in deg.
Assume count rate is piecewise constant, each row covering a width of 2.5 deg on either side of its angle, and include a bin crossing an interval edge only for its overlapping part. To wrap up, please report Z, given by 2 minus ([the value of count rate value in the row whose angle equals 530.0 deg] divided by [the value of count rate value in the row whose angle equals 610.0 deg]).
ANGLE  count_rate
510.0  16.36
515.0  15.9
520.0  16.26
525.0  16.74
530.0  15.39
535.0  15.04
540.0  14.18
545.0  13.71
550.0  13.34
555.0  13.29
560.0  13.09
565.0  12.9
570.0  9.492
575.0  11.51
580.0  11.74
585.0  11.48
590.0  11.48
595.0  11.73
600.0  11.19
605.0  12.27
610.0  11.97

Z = 0.71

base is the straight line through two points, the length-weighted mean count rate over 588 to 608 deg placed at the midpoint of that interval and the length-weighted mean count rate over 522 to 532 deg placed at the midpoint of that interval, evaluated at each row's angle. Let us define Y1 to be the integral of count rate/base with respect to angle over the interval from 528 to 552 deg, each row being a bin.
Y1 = 22 deg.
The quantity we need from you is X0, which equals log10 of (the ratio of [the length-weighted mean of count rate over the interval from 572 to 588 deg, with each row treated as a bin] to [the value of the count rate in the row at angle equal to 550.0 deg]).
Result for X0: -0.06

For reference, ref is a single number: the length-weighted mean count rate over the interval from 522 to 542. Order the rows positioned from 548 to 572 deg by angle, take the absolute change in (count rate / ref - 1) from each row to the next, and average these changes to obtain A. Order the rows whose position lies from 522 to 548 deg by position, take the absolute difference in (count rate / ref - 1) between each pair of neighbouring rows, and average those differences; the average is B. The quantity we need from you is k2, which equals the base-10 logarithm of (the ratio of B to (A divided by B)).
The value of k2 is -1.4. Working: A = 0.063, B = 0.049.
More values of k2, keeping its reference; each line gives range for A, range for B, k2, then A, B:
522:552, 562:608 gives -1.0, 0.044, 0.063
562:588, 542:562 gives -2.7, 0.096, 0.013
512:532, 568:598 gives -1.6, 0.047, 0.036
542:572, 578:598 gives -2.7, 0.055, 0.011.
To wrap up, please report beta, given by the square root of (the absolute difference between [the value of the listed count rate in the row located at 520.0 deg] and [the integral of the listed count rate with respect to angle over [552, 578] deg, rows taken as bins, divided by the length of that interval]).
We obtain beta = 2.0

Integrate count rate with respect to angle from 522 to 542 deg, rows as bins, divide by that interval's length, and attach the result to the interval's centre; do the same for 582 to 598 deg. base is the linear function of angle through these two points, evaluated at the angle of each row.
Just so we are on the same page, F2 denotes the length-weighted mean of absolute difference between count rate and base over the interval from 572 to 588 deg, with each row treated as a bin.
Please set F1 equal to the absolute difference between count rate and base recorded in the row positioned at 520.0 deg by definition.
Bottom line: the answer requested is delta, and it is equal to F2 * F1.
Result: 0.06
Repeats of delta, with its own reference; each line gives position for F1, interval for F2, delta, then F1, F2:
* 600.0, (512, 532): 0.13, 0.29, 0.44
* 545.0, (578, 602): 0.29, 0.82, 0.35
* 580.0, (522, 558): 0.28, 0.48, 0.58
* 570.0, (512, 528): 1.74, 3.39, 0.51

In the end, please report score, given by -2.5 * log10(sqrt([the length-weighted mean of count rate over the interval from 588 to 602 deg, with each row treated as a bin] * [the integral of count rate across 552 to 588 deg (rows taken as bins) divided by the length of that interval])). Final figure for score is -2.67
